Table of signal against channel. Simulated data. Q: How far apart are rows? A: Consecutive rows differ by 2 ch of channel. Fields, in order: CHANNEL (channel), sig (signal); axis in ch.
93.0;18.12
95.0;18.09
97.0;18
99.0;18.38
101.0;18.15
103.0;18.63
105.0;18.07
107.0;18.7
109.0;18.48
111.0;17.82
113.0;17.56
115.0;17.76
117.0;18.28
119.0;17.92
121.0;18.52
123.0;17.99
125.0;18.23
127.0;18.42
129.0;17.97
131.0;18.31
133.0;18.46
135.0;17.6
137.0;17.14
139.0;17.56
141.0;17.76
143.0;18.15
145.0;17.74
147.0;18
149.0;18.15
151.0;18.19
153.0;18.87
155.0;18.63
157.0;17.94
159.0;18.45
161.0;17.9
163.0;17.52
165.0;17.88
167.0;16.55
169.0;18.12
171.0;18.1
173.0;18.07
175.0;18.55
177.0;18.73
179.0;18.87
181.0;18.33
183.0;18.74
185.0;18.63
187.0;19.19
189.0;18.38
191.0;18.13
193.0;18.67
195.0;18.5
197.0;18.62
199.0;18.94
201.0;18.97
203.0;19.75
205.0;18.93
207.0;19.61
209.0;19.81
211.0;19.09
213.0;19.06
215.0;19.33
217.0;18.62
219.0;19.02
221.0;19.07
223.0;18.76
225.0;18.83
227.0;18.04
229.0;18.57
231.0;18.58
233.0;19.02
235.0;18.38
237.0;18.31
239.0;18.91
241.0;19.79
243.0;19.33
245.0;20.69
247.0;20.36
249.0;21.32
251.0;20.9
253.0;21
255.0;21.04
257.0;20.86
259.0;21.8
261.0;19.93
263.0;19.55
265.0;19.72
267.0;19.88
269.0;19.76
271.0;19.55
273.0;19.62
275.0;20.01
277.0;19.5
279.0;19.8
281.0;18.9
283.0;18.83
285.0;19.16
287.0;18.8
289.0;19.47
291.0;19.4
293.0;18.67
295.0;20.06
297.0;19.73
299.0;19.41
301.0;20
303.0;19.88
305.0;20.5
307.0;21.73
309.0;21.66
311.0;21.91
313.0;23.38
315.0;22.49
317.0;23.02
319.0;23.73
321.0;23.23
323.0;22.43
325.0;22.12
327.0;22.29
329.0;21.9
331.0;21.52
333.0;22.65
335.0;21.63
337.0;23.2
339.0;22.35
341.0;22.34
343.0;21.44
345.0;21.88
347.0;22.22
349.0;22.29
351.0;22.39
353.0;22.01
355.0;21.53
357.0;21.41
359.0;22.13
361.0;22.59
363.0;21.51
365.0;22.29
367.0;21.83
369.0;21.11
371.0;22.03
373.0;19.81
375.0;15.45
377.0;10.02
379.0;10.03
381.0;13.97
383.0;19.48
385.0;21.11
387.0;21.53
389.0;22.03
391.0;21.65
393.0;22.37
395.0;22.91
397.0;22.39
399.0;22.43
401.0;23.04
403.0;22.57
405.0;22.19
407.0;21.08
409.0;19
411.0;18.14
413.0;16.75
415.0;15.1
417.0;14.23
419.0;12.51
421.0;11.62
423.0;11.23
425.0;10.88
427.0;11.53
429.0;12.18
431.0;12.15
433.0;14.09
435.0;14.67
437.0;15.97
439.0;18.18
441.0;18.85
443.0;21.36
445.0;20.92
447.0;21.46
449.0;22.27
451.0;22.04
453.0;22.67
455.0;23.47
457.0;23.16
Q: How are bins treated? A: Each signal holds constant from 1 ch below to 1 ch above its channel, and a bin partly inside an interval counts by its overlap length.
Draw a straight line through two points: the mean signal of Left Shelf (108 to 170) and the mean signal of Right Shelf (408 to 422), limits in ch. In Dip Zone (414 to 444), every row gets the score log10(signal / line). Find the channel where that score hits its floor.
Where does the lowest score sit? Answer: 425.0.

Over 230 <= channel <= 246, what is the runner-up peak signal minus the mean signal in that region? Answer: 0.66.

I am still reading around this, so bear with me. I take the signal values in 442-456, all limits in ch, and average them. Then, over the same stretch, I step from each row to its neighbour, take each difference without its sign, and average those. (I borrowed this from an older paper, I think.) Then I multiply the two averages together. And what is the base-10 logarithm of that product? 1.10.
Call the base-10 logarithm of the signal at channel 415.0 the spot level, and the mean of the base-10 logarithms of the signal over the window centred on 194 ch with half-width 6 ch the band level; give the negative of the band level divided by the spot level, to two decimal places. -1.08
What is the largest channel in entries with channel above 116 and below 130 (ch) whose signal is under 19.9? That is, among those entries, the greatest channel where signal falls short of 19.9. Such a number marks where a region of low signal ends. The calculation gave 129.0 ch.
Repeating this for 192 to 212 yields 211.0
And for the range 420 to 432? 431.0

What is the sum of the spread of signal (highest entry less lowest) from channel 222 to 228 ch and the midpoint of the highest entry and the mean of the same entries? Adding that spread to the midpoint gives 19.5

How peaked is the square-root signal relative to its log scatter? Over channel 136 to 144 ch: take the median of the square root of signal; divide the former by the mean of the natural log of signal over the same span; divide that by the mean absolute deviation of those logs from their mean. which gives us 85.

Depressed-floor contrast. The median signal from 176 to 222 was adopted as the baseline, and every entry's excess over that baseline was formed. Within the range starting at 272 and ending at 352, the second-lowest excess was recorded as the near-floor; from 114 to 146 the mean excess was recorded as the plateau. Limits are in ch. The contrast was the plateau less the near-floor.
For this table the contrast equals -1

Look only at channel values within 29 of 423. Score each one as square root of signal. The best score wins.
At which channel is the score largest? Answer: 401.0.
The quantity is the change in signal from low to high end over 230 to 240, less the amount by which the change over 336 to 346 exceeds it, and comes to 2.0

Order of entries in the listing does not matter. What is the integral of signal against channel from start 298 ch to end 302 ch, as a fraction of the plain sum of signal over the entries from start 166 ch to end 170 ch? 2.27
